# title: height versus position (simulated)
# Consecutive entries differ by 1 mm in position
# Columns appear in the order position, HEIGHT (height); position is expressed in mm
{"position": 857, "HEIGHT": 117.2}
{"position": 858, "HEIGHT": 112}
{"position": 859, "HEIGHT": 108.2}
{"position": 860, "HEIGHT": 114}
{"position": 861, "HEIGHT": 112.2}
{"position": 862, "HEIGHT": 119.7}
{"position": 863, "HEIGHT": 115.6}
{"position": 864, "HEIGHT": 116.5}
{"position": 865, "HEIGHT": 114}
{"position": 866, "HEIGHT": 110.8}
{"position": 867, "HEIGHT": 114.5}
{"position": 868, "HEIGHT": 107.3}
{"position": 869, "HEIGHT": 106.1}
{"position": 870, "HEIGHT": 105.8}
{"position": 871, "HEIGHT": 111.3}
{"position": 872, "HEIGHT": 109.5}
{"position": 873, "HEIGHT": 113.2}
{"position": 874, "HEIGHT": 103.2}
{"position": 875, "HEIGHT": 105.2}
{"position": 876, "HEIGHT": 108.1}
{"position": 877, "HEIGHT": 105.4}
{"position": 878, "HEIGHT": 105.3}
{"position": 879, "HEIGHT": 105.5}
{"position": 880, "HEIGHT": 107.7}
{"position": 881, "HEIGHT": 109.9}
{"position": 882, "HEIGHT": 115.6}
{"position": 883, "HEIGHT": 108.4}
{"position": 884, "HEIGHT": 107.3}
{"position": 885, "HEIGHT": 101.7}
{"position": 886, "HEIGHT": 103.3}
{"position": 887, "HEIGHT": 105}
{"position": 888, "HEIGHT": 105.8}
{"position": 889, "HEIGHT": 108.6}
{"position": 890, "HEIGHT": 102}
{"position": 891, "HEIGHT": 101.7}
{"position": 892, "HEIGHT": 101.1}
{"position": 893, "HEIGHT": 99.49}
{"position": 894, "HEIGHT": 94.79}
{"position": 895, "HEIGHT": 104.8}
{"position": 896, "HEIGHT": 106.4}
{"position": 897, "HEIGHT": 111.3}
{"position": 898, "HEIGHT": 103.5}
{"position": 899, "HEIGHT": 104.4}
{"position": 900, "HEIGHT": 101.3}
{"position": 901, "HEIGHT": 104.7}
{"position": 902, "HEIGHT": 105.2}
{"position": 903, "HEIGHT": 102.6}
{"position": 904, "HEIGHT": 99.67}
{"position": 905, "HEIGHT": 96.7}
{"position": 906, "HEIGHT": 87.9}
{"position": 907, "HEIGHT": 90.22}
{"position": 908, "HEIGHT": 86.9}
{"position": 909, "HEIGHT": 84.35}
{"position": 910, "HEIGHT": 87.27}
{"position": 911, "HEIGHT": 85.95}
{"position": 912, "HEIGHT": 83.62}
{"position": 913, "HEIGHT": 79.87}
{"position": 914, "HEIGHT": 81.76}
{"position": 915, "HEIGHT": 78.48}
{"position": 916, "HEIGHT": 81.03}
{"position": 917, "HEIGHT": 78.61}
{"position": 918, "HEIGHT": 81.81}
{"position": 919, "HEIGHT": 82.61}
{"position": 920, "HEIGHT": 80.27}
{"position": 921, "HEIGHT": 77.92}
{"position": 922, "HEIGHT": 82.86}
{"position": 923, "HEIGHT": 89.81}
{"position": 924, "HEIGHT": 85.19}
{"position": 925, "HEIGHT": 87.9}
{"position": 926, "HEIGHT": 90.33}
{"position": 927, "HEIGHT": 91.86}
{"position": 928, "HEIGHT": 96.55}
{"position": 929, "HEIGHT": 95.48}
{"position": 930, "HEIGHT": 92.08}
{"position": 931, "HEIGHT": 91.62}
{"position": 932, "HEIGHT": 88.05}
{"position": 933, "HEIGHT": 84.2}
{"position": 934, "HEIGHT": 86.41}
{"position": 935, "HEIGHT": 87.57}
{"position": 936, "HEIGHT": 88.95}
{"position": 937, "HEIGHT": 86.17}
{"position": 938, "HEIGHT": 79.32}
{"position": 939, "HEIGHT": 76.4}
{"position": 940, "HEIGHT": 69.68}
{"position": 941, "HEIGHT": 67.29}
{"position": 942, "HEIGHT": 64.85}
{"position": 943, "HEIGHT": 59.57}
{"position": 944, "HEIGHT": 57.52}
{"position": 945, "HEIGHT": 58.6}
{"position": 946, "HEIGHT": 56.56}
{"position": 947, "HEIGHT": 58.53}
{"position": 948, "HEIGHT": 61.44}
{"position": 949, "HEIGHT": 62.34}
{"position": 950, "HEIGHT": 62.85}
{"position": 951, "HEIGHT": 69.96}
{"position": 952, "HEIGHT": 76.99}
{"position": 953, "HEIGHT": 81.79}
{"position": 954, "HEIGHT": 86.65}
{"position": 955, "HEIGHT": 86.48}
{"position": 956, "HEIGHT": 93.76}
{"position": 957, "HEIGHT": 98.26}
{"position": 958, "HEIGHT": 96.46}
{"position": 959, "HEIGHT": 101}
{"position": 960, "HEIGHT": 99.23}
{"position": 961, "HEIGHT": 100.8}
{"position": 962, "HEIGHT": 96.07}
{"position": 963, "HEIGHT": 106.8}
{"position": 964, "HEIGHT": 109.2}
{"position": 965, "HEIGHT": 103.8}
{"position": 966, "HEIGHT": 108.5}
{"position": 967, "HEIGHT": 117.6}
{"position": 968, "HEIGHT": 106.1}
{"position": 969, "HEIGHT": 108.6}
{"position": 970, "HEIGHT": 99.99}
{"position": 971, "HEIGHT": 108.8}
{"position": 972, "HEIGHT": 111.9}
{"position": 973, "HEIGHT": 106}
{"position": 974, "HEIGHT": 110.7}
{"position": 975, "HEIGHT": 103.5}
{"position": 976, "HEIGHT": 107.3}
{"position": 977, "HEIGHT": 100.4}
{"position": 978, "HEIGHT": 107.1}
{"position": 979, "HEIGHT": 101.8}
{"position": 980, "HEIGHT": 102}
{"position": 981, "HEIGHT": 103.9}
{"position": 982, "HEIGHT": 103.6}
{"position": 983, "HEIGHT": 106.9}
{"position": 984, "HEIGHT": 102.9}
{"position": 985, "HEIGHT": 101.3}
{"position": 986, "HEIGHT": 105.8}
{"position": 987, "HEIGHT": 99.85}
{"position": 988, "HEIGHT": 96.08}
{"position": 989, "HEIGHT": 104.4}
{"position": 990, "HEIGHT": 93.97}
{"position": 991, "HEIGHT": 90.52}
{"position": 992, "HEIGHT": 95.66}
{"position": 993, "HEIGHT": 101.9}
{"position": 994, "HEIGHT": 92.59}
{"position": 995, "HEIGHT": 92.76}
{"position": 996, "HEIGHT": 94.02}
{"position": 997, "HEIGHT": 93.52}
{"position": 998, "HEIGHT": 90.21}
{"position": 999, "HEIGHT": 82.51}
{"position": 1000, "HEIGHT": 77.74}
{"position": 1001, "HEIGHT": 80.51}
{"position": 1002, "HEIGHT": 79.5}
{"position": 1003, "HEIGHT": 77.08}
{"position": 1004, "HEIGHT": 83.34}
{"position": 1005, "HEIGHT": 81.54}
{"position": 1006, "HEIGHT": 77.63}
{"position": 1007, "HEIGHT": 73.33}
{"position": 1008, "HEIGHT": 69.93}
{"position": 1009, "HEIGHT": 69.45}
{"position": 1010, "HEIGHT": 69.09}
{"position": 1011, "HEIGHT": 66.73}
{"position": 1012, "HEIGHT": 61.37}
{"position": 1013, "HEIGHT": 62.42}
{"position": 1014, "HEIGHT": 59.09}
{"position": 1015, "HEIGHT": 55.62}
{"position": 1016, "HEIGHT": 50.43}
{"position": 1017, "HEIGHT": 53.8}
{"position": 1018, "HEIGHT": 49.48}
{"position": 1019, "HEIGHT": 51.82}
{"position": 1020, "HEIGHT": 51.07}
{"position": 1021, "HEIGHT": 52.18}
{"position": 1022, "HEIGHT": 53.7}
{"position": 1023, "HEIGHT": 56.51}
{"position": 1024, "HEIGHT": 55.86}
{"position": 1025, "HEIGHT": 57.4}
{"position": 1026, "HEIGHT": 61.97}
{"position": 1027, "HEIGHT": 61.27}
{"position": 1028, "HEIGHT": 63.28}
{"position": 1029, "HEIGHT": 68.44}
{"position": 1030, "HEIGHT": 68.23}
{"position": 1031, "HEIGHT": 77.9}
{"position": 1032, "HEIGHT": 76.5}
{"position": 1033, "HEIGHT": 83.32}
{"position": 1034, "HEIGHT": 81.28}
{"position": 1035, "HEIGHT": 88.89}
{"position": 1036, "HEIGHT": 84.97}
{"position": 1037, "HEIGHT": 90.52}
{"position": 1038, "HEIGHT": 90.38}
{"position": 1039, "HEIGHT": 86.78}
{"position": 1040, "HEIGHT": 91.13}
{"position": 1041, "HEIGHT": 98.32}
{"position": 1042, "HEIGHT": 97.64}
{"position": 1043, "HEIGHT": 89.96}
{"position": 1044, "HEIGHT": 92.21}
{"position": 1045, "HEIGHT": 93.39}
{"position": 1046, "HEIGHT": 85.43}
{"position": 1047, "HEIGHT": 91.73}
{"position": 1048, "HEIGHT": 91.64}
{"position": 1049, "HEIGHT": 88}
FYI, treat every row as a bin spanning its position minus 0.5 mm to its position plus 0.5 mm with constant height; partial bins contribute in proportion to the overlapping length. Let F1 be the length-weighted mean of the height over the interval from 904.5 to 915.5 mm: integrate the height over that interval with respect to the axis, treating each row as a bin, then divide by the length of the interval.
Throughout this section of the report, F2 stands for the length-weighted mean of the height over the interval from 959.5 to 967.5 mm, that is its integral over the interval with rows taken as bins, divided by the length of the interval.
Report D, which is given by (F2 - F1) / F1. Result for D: 0.23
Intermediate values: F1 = 86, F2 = 105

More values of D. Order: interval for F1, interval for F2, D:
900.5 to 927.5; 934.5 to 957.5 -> -0.16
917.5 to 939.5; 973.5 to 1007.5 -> 0.09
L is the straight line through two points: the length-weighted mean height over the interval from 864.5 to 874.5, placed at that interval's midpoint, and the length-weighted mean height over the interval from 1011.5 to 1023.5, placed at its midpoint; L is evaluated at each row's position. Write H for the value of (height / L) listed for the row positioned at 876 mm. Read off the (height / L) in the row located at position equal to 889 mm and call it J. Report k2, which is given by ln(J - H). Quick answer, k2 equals -3.0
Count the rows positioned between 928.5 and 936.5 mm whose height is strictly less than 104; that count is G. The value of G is 8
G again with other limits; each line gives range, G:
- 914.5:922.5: 8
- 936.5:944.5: 8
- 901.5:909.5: 7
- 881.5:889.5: 2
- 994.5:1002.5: 8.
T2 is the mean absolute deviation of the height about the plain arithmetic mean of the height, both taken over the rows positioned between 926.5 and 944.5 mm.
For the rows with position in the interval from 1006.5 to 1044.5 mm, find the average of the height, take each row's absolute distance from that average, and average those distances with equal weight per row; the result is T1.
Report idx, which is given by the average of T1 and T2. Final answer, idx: 12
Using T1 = 13.1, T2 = 10.5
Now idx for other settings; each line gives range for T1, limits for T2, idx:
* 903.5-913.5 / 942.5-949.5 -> 3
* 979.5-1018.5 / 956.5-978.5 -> 10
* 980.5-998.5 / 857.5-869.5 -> 4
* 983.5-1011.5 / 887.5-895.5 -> 7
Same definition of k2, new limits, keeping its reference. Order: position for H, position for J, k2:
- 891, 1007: -1.4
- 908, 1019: -3.1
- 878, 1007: -1.3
